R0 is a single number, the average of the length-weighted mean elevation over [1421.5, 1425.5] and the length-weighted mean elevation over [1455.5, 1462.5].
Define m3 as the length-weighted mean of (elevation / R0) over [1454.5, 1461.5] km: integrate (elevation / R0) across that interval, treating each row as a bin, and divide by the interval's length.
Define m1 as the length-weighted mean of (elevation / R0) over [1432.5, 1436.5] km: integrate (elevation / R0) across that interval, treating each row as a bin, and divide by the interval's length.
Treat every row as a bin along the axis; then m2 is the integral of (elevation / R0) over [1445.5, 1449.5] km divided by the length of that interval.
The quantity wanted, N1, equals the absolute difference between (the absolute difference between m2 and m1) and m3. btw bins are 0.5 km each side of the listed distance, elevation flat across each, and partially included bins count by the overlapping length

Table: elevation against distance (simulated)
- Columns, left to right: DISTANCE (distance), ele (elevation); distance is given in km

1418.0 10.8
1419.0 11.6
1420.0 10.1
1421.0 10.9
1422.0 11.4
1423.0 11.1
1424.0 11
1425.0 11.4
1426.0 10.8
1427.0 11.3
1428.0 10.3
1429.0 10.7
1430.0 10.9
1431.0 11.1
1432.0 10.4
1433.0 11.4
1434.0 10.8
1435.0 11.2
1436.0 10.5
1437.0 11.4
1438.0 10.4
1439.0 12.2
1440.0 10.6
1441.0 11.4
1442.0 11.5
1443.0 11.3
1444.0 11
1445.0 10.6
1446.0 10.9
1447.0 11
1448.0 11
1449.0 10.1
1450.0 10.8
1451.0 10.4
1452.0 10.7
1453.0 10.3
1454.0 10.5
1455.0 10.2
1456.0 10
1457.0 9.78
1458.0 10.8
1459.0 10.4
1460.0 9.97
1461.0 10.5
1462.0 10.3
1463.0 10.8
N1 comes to 0.93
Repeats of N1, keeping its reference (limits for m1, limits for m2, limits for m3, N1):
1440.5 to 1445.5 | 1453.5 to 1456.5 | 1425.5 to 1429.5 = 0.92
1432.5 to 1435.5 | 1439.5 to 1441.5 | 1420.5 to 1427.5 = 1.02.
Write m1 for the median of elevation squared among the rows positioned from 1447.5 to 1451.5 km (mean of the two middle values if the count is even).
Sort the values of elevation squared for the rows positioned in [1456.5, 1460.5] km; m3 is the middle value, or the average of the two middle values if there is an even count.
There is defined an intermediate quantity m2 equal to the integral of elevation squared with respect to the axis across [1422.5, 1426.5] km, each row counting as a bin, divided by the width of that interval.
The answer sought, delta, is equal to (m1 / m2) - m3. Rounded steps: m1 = 112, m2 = 123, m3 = 104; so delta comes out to -103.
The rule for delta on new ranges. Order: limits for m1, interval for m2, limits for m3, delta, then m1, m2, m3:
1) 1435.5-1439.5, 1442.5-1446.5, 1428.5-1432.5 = -116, 120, 120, 117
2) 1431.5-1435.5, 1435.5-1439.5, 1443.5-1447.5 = -119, 121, 124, 120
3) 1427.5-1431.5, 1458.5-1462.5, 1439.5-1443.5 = -128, 117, 106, 129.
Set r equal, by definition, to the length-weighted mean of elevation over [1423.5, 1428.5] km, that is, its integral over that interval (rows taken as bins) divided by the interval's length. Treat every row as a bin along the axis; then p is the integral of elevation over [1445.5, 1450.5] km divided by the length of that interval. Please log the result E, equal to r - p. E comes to 0.2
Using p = 10.8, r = 10.96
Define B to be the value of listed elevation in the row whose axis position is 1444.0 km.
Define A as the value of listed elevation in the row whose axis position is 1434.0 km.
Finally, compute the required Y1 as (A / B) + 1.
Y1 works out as 1.98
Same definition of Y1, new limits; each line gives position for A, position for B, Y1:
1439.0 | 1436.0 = 2.16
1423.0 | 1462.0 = 2.08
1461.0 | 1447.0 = 1.95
